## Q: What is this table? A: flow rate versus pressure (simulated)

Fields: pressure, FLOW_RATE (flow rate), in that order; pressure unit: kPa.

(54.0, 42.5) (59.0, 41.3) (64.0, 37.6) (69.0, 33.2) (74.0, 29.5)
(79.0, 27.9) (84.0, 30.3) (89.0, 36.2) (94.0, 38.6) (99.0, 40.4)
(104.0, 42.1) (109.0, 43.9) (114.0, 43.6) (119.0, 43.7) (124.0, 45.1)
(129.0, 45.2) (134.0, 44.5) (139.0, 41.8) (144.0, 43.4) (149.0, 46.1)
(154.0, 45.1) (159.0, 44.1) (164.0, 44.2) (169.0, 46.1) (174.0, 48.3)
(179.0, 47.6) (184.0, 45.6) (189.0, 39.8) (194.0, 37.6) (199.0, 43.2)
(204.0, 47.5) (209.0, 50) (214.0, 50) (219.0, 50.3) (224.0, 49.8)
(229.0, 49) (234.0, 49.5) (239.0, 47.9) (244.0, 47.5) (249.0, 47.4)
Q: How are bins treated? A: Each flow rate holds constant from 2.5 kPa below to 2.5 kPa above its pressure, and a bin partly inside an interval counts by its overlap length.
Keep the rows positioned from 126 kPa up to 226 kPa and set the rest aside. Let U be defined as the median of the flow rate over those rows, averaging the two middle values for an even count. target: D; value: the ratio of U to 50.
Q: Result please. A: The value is 0.91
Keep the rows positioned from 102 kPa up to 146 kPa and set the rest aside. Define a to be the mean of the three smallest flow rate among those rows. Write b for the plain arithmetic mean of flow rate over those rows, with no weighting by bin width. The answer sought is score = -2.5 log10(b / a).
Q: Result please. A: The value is -0.03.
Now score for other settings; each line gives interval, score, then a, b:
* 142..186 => -0.04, 43.9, 45.6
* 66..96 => -0.12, 29.2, 32.6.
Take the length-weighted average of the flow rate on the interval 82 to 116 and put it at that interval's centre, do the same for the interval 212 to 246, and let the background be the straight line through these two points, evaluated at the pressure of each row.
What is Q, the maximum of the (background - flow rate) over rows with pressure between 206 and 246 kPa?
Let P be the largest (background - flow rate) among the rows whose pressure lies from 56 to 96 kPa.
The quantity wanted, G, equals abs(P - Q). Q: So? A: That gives 7.2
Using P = 10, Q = 2.8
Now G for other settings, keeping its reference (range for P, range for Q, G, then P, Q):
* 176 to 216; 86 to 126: 6.5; 9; 2.4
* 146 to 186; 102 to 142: 0.4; 0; 0.6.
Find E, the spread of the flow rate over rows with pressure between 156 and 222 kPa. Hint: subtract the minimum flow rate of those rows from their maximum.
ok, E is 13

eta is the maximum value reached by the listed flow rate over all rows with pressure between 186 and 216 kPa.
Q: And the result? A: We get 50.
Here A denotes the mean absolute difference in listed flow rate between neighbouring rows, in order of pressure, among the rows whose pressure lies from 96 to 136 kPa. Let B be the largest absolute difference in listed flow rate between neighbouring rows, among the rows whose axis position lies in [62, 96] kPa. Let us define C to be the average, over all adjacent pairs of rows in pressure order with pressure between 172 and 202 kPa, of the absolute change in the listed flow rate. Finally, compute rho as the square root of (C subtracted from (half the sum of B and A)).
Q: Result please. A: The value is 0.4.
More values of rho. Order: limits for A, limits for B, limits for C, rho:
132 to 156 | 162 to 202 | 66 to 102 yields 1.0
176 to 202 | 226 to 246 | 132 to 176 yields 1.0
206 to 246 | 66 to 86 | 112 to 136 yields 1.3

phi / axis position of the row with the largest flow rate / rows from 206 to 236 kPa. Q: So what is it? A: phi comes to 219.0 kPa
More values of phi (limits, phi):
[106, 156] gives 149.0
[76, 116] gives 109.0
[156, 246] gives 219.0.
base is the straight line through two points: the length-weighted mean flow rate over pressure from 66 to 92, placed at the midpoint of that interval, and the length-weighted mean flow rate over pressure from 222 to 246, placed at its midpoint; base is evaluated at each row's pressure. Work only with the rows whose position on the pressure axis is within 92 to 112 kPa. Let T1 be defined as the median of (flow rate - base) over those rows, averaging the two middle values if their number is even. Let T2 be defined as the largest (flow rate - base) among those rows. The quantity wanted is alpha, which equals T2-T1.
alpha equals 1.8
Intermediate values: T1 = 7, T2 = 8.9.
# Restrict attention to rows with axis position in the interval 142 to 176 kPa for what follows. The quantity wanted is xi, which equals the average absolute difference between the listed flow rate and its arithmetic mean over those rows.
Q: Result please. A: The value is 1.3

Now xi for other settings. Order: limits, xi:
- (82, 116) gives 3.7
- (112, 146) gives 0.9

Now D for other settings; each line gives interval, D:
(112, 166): 0.88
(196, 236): 0.99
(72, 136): 0.84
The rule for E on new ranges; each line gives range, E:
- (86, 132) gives 9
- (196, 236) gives 7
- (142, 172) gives 3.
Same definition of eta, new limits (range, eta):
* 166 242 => 50.3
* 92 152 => 46.1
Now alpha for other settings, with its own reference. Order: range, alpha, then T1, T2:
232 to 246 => 2.2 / -1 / 0.8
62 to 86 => 9.2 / -2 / 7.6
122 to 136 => 0.5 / 8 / 8.5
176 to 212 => 2.9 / 2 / 4.9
